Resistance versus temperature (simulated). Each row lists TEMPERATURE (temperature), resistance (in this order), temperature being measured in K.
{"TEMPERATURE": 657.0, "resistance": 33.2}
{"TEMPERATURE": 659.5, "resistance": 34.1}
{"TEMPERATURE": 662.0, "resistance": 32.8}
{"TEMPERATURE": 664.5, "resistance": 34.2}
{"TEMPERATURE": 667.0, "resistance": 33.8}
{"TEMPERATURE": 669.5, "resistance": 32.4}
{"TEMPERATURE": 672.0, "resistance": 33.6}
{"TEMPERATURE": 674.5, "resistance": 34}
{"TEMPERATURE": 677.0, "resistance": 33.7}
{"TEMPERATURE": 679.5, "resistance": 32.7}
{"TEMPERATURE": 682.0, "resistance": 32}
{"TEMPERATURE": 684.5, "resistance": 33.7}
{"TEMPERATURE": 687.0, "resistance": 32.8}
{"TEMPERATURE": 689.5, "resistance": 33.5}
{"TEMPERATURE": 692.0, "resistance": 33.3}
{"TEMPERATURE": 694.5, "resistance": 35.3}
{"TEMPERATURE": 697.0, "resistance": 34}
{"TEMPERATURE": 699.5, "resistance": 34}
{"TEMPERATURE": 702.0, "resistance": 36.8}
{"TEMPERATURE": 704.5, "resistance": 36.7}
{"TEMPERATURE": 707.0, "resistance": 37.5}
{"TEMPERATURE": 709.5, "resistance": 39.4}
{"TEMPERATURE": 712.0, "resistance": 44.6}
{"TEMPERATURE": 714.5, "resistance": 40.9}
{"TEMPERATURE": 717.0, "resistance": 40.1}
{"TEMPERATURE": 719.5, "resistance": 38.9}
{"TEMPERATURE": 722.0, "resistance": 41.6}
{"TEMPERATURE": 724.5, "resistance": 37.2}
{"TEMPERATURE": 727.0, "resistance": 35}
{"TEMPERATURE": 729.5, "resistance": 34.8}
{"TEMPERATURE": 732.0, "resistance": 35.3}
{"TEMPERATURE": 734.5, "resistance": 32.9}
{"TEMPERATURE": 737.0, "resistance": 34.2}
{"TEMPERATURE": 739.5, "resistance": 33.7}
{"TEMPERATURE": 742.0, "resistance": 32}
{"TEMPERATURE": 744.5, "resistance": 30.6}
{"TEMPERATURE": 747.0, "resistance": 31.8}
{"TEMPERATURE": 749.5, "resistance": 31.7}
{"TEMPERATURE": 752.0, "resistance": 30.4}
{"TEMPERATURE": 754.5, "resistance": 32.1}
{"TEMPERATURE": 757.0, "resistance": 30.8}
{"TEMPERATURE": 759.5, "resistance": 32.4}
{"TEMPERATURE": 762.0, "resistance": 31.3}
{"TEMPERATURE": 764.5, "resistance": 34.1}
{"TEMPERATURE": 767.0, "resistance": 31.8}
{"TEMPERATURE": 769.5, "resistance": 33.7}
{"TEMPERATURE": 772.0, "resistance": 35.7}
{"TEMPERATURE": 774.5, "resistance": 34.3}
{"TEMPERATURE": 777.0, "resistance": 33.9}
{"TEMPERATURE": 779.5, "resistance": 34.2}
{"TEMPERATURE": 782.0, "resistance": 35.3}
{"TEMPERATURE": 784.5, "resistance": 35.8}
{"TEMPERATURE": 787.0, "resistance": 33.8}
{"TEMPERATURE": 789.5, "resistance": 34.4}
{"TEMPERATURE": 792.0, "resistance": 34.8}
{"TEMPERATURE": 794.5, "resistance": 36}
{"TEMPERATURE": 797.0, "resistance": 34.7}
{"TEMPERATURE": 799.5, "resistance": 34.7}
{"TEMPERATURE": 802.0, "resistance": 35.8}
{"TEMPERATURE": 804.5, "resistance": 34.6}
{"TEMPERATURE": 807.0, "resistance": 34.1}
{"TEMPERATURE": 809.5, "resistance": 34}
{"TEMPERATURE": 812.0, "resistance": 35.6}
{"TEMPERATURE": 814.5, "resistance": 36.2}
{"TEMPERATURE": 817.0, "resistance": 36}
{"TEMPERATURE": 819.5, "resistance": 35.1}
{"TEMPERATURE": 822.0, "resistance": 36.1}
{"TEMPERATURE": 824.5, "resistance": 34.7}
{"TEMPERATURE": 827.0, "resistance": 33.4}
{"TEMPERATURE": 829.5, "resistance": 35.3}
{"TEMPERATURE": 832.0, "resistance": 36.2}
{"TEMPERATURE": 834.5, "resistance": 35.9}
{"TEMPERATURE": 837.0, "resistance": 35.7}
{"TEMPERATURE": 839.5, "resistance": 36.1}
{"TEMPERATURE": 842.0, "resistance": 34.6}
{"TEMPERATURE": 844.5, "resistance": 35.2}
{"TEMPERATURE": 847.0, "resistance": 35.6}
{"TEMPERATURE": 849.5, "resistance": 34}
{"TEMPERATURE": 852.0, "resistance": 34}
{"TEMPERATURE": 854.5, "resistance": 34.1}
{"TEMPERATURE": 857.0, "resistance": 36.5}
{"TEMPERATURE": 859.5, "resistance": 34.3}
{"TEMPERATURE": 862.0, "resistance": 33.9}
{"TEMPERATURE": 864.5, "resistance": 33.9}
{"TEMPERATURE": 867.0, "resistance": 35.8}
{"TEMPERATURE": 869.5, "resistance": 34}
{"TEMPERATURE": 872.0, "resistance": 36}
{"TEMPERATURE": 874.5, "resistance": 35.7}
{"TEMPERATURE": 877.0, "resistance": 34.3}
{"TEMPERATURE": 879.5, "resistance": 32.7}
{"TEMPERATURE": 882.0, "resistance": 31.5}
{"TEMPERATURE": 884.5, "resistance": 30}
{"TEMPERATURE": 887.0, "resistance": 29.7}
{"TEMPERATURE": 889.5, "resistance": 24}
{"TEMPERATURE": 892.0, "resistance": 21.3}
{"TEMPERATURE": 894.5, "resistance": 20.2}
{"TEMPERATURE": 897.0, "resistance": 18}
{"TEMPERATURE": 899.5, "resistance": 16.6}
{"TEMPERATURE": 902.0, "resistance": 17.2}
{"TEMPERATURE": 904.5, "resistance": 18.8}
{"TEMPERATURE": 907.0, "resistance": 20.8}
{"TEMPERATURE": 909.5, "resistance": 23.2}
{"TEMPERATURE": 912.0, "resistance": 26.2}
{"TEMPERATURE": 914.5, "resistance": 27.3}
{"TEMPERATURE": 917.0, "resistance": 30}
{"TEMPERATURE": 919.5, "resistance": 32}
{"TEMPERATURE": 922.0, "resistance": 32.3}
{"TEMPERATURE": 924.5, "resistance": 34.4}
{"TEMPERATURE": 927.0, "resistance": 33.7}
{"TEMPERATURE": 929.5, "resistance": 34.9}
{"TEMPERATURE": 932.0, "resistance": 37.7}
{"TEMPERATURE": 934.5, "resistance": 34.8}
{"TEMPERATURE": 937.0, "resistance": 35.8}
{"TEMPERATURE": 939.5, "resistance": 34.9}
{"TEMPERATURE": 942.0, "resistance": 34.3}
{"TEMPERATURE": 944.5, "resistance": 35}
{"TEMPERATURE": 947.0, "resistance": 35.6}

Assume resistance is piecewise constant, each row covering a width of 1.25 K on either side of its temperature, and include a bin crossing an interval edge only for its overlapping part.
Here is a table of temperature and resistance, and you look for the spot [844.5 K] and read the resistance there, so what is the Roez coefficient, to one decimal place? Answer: 35.2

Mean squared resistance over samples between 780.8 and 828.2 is 1226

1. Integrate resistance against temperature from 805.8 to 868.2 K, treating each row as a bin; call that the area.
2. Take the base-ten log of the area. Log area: 3.34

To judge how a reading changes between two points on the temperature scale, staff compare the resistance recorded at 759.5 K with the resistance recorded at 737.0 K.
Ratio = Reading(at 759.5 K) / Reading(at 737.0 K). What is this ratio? 0.95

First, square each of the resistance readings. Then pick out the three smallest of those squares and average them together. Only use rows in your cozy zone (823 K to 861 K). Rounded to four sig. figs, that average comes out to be 1143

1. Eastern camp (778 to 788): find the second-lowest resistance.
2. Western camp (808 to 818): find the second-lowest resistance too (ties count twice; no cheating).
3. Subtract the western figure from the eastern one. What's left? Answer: -1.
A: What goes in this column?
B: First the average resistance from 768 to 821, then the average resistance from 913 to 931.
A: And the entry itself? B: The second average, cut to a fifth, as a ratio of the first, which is 0.18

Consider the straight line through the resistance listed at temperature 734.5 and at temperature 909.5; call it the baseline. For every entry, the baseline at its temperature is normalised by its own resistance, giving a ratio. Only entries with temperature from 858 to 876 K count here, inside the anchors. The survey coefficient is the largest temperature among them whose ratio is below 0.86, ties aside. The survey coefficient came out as 874.5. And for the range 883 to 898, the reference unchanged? 887.0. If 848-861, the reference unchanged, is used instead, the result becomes 859.5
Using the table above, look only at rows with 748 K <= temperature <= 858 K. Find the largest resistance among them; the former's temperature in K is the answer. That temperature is 857.0 K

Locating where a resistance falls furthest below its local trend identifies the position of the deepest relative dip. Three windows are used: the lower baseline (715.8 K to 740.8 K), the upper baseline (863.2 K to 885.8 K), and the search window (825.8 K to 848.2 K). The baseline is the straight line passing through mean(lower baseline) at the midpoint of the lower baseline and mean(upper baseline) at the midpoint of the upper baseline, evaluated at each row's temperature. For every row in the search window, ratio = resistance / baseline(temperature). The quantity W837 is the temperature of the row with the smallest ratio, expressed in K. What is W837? 827.0 K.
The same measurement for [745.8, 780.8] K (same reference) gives 752.0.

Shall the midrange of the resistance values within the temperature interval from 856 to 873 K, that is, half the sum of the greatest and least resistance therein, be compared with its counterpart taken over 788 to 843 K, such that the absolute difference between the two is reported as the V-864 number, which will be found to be 0.4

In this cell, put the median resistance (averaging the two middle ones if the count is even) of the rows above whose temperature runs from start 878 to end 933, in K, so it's 28.5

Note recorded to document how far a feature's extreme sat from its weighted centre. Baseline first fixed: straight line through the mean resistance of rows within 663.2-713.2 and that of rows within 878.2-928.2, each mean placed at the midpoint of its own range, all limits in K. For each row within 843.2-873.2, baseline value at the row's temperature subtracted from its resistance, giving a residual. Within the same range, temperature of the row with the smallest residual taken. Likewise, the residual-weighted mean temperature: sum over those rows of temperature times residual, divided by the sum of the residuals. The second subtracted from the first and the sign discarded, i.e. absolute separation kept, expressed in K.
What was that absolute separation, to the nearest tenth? 9.3 K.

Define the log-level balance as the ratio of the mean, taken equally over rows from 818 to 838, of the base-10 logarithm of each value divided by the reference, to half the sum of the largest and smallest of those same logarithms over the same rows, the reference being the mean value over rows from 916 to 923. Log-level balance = 1.15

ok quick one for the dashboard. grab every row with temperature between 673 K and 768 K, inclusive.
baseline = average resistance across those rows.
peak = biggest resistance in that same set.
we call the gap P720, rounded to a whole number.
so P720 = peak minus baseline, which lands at 10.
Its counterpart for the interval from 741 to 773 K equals 4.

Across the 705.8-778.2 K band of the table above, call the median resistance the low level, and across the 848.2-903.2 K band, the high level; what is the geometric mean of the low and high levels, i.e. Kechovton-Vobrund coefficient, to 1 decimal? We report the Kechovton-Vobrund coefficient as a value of 34.0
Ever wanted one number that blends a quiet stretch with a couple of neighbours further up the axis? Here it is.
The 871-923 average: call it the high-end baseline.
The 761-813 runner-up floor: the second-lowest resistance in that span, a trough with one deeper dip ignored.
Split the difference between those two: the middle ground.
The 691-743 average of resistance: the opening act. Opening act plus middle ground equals 65.8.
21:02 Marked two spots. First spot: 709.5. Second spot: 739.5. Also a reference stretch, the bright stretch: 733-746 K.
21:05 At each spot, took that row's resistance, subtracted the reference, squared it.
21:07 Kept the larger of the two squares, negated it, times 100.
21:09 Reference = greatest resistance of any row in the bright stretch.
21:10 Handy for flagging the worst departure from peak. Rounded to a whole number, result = -2704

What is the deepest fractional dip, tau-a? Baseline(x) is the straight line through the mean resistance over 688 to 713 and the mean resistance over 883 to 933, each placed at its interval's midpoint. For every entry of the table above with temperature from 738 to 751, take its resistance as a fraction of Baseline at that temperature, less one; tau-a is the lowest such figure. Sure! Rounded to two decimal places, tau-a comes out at -0.11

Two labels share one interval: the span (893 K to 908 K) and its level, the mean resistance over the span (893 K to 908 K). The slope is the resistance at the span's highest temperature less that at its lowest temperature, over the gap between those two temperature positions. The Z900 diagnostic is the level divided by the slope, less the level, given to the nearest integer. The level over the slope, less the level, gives 369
